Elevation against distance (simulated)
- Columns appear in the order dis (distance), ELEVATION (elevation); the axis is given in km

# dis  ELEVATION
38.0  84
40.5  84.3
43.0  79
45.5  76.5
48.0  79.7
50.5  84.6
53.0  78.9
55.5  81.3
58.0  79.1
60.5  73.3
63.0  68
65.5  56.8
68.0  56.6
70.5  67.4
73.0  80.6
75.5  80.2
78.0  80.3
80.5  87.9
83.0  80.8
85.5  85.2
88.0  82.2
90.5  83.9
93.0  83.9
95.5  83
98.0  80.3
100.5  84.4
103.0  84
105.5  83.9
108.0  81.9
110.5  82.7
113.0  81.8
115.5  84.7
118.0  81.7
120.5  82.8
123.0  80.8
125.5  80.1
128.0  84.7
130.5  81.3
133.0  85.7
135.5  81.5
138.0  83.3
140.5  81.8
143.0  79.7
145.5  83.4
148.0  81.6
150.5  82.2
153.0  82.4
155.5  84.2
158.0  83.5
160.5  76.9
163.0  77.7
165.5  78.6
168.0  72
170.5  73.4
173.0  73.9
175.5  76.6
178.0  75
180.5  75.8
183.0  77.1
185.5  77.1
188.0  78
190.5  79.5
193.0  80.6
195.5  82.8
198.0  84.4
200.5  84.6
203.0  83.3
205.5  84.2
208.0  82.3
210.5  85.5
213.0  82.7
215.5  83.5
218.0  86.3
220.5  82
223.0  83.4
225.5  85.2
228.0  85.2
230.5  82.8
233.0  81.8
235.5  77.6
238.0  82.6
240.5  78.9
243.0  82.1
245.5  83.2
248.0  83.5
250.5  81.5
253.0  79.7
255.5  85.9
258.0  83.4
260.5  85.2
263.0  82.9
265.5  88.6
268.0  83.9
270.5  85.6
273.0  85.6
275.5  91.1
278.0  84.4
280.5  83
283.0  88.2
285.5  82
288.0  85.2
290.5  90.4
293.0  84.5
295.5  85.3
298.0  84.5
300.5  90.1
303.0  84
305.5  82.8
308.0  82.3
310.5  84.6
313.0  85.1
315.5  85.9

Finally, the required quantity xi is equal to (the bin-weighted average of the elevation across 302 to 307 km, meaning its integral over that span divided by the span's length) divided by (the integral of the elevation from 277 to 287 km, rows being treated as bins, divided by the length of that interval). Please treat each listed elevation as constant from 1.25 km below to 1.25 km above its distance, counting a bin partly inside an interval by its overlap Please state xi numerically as 0.99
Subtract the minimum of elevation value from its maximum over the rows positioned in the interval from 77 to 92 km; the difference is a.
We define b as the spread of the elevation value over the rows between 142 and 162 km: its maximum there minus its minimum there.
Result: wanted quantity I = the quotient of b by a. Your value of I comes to 1.0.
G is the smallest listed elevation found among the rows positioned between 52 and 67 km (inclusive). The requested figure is 56.8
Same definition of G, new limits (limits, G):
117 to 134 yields 80.1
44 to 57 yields 76.5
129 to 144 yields 79.7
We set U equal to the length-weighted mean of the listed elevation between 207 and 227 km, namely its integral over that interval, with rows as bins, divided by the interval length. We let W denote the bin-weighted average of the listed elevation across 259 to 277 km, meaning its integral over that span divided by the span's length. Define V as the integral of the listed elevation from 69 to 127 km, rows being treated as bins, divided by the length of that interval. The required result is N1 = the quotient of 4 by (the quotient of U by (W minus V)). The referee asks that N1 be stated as 0.202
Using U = 83.9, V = 81.8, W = 86.1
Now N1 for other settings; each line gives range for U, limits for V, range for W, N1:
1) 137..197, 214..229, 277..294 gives 0.060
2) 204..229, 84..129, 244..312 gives 0.095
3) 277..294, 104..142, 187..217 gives 0.005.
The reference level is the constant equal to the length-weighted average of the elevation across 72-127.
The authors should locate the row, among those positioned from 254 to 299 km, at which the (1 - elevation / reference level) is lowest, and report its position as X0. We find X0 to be 275.5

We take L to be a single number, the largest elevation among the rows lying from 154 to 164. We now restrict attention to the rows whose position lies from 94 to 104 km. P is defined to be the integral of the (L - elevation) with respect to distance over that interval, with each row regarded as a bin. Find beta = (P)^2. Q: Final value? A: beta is 163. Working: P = 13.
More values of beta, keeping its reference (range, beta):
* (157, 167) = 2822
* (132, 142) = 163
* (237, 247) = 614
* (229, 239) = 861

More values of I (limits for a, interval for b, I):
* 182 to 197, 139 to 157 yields 0.8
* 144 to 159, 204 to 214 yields 1.2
